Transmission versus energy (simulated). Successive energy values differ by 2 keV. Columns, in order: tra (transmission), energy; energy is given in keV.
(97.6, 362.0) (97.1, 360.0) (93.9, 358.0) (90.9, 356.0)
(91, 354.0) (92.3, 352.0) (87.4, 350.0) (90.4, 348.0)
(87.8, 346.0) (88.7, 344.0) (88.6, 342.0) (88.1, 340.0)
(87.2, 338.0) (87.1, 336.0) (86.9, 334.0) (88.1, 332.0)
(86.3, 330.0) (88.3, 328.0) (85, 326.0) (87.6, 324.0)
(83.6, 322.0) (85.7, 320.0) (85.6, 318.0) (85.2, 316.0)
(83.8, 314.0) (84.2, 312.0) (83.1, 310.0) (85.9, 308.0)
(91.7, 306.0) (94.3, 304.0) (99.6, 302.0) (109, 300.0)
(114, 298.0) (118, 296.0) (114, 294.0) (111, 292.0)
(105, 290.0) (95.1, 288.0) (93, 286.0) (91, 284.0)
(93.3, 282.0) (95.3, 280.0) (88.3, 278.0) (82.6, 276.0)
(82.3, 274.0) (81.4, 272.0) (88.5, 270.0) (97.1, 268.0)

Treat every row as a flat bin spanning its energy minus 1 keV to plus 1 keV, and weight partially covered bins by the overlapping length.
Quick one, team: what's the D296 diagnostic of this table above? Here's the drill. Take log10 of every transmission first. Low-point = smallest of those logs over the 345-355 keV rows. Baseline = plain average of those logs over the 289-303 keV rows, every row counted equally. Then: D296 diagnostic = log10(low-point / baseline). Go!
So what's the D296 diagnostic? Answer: -0.022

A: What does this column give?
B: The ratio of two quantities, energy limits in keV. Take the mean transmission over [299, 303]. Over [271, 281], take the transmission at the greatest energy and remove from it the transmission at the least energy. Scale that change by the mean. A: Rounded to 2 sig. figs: 0.13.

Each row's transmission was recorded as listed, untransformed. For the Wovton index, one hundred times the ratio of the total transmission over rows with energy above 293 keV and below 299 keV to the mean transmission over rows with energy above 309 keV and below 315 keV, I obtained 413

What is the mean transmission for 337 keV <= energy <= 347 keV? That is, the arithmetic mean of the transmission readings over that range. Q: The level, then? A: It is 88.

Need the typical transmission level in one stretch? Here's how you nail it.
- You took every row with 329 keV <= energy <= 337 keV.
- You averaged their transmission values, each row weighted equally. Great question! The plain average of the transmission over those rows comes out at 87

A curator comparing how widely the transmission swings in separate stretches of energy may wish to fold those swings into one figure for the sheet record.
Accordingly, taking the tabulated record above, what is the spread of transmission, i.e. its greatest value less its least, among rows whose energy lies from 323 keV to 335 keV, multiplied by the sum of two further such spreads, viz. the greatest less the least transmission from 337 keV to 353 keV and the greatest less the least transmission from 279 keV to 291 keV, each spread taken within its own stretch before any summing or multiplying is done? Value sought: 63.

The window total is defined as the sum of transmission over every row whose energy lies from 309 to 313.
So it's 167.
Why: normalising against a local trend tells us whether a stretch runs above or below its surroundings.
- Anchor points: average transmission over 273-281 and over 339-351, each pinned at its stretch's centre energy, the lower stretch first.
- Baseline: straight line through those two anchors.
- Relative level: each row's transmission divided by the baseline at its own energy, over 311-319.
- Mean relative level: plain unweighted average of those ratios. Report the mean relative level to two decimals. 0.96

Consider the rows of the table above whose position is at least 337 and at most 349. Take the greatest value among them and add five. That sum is 95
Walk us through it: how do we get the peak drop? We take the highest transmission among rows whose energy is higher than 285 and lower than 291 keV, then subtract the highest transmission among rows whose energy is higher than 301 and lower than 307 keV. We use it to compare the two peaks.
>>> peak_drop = 5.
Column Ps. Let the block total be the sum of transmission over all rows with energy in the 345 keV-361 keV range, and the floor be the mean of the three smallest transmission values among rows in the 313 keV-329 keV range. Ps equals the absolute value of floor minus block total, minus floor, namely 563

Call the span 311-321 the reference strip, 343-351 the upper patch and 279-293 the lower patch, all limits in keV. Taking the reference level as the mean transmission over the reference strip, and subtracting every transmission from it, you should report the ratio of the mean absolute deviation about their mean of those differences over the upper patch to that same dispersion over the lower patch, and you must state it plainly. 0.2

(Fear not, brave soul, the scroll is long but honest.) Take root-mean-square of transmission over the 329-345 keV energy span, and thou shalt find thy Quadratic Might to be 88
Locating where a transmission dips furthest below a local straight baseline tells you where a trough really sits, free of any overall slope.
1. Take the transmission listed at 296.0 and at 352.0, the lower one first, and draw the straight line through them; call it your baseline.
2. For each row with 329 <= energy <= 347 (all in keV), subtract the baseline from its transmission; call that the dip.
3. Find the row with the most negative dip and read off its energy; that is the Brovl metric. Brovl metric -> 330.0 keV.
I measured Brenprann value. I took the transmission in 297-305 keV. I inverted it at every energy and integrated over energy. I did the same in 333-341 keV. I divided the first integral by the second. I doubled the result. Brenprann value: 1.68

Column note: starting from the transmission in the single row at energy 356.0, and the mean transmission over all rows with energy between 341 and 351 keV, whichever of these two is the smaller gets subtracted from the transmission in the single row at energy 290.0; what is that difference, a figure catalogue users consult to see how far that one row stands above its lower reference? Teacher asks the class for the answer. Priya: 16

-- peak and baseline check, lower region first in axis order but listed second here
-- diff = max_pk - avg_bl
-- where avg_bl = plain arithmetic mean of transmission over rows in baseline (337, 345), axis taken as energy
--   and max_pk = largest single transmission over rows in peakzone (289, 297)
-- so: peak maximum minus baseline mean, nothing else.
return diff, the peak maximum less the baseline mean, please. 30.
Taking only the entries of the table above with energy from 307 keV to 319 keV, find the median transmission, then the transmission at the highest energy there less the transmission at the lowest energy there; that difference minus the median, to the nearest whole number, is -85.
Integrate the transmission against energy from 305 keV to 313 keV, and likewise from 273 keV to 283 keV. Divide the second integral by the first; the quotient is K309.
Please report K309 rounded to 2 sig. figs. 1.3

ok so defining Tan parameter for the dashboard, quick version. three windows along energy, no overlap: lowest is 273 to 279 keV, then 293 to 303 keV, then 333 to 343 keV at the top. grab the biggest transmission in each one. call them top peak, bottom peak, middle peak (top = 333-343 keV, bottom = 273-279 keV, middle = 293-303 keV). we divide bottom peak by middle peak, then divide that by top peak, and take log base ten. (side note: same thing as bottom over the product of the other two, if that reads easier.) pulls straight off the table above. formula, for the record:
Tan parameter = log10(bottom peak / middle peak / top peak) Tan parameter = -2.07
